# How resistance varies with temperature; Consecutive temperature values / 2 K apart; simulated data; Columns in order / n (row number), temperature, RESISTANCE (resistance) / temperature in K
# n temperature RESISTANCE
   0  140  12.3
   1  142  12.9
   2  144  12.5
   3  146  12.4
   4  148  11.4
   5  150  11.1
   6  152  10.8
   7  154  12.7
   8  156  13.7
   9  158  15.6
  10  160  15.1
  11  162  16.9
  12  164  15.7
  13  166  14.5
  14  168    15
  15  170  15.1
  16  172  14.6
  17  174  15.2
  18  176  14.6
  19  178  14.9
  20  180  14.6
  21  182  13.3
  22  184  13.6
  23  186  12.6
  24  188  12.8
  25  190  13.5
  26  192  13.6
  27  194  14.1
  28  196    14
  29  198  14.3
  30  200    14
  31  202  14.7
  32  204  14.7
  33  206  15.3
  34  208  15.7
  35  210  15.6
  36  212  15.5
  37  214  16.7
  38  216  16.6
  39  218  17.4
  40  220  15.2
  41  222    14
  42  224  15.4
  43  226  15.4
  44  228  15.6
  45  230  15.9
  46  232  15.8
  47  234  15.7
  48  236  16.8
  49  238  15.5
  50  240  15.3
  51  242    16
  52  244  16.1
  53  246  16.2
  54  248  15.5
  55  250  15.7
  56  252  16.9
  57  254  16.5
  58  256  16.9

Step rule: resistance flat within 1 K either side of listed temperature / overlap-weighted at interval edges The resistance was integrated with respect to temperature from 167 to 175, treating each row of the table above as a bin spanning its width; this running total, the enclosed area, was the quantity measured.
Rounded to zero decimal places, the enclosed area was 120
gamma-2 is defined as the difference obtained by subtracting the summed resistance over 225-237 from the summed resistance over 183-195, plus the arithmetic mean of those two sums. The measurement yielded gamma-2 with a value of 73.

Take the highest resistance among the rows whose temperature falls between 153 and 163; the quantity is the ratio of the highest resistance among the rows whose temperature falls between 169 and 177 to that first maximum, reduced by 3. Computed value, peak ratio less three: -2.10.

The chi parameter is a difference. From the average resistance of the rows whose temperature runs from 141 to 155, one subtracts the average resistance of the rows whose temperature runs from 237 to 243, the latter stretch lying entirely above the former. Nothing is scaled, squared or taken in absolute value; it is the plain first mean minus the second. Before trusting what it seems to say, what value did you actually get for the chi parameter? -3.6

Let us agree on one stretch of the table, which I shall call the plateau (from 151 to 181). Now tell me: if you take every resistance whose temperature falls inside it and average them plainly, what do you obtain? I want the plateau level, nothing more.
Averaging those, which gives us 14.6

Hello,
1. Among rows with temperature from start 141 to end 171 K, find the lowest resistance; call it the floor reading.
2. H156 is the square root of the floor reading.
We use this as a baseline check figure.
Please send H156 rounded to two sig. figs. 3.3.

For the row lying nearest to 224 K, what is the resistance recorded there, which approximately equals 15.4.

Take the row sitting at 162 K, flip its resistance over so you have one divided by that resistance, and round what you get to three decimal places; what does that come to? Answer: 0.059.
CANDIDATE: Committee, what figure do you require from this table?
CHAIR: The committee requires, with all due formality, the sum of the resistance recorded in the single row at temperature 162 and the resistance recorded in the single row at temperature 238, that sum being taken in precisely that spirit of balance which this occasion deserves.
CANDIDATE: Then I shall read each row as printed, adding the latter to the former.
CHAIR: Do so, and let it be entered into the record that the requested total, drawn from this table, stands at 32.4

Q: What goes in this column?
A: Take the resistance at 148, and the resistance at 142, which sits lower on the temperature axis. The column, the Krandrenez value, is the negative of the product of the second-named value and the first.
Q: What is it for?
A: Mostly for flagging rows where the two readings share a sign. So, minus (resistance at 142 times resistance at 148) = -147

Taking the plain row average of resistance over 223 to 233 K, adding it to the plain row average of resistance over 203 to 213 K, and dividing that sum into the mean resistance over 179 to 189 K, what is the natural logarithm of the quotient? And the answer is -0.84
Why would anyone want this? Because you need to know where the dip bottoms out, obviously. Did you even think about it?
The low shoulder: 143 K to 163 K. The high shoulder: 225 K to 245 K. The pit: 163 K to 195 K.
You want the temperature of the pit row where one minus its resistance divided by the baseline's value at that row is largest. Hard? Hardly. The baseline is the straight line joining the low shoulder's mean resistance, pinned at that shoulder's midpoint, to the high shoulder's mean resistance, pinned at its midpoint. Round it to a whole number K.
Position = 186 K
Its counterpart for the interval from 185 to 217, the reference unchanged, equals 186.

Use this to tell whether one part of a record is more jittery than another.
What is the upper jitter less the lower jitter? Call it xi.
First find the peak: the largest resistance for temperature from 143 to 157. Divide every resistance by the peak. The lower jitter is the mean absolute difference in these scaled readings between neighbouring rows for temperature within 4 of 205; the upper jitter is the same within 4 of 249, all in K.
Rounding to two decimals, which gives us 0.03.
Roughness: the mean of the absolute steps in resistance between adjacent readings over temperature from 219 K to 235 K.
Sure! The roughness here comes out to 0.47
